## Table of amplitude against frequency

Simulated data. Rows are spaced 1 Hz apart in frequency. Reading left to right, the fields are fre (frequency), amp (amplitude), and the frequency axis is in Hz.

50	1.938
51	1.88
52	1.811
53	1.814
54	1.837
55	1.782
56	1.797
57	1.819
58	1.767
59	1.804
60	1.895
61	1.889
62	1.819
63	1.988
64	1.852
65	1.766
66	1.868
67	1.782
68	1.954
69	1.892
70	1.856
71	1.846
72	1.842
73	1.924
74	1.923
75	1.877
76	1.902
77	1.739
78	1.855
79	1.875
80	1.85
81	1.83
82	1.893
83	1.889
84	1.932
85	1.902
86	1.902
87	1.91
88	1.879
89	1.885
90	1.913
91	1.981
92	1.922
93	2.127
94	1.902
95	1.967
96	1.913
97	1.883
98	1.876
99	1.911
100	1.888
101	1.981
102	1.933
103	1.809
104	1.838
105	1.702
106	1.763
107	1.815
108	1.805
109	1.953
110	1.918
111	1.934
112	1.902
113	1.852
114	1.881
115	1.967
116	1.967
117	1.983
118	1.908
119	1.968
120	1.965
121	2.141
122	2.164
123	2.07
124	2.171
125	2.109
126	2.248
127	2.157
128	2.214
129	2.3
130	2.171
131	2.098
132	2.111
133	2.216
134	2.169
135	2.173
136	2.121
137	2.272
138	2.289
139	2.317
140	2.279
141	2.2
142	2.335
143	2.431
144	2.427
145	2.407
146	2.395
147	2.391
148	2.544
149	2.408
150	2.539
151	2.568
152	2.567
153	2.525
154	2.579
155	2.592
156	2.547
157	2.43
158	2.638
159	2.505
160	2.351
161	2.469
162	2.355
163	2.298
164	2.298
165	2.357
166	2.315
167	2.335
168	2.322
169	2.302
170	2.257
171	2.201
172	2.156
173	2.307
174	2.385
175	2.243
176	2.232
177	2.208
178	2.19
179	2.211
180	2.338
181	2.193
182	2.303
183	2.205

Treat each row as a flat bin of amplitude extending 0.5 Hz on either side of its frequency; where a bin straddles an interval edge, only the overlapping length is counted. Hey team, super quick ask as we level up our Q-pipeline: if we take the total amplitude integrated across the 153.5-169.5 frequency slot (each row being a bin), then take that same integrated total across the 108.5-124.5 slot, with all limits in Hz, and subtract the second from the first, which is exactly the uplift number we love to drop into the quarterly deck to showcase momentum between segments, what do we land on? 7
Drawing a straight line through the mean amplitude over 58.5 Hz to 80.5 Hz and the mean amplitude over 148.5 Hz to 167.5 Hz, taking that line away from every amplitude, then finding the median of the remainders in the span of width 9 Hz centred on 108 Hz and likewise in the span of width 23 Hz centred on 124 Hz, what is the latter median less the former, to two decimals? 0.13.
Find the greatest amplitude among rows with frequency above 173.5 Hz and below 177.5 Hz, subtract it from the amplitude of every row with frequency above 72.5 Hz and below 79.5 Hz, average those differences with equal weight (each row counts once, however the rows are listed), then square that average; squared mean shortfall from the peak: 0.26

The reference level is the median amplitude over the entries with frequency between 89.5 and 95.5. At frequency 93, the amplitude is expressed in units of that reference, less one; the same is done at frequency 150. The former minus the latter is -0.21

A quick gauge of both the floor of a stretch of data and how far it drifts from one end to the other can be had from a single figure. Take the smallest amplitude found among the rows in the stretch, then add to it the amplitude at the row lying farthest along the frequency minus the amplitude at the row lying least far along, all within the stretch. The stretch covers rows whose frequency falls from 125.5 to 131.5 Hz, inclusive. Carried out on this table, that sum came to 1.95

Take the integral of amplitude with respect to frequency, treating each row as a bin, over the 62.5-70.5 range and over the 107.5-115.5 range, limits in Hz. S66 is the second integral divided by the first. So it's 1.02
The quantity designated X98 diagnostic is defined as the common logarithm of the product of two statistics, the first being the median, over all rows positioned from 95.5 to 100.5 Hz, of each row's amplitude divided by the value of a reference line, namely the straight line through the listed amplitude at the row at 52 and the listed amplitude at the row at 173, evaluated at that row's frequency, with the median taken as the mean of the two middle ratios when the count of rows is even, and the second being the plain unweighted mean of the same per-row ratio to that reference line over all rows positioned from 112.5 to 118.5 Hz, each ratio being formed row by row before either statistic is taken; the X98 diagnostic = -0.06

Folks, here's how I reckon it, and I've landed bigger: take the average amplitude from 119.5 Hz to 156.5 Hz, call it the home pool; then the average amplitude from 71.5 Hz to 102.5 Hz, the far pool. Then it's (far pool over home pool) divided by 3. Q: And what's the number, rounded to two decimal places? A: 0.28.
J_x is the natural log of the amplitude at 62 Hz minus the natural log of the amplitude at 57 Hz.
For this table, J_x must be 0.00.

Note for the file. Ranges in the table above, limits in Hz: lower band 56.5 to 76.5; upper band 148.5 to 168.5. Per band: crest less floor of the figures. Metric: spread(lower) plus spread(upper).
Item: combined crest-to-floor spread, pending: 0.56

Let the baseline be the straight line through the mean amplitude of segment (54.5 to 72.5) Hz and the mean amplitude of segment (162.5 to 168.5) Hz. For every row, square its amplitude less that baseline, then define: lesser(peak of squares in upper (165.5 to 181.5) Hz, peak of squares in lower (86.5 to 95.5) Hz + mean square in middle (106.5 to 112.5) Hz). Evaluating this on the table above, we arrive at 0.040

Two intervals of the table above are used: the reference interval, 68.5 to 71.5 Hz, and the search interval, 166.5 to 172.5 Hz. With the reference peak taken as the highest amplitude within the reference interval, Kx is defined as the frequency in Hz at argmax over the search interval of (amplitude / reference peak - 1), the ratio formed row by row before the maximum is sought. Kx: 167 Hz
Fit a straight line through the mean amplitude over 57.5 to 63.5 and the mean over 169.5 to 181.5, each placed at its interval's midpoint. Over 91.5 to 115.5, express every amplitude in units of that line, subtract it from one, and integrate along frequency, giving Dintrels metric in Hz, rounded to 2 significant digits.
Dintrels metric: 1.3 Hz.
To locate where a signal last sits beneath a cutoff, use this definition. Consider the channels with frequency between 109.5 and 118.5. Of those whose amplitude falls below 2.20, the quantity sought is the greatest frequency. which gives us 118 Hz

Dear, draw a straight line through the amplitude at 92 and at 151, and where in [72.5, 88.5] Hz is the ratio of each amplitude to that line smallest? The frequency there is 77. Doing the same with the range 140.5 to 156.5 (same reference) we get 141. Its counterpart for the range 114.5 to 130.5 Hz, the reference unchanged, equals 118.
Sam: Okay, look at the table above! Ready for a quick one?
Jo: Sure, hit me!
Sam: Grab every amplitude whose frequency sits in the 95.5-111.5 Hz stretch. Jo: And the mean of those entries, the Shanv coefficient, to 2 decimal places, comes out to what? 1.87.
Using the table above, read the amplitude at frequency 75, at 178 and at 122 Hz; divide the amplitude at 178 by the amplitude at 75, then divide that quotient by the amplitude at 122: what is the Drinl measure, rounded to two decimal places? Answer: 0.54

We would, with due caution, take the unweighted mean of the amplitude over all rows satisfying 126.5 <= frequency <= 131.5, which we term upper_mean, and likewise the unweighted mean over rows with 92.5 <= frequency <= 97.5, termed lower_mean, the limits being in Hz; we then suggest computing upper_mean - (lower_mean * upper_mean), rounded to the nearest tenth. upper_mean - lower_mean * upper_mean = -2.1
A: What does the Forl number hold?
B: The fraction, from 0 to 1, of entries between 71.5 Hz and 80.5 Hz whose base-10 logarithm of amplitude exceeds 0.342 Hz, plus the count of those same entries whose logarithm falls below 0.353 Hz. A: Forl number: 9.0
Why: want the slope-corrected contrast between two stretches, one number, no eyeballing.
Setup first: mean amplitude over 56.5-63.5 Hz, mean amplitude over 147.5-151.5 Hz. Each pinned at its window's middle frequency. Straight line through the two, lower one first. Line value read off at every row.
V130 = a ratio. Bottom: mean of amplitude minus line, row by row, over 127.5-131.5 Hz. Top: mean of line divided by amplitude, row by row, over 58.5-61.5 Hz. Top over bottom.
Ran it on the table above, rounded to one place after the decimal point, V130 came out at -5.8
